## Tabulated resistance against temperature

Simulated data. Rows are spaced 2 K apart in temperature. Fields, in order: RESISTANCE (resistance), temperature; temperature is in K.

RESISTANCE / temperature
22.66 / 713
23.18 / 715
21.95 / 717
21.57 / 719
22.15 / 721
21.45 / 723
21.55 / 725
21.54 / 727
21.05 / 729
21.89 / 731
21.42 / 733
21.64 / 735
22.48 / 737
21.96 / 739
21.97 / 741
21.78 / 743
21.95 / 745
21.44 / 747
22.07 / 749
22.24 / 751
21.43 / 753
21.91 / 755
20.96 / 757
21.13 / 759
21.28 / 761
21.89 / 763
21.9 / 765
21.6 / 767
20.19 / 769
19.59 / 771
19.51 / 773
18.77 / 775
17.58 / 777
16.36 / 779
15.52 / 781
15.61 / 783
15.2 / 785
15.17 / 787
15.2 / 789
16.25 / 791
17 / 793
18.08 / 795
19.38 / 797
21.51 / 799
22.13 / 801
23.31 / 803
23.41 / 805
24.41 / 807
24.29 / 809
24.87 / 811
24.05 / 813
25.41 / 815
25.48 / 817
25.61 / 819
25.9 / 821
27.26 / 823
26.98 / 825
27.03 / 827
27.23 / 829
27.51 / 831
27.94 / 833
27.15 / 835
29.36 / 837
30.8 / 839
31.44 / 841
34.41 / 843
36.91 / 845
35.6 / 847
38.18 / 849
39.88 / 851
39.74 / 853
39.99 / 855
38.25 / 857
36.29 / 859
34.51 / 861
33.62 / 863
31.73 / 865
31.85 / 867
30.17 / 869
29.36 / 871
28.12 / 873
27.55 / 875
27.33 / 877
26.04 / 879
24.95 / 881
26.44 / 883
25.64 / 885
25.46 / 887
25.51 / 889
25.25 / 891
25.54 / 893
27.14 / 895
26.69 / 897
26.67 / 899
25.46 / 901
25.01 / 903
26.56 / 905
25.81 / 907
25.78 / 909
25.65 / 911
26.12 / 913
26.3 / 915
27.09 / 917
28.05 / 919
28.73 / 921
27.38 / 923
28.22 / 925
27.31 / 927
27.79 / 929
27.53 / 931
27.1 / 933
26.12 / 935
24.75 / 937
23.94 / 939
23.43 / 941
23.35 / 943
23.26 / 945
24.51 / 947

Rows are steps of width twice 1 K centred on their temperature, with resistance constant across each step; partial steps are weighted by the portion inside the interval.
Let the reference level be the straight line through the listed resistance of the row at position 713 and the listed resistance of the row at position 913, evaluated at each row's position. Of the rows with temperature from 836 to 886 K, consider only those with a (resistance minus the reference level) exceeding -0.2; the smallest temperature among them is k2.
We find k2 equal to 837 K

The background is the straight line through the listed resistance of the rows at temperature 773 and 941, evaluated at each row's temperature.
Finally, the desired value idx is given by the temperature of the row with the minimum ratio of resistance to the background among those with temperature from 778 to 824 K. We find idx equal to 789 K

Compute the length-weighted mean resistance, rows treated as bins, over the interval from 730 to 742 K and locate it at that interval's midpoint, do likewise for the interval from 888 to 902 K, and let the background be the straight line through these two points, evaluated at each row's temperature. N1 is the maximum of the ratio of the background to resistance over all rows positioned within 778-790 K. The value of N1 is 1.53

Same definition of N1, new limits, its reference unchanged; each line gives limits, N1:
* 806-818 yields 0.99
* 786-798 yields 1.53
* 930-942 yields 1.16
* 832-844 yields 0.90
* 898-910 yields 1.05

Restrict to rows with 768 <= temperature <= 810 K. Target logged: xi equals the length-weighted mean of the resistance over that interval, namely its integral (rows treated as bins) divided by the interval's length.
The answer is 19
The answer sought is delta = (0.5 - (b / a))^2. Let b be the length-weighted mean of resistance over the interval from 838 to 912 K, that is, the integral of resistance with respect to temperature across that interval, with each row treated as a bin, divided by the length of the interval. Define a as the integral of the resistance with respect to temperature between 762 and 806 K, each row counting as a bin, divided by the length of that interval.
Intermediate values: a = 19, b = 30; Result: 1.20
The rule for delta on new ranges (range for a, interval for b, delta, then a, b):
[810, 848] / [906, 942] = 0.19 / 28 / 27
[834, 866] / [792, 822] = 0.03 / 35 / 23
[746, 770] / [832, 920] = 0.78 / 22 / 30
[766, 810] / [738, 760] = 0.41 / 19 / 22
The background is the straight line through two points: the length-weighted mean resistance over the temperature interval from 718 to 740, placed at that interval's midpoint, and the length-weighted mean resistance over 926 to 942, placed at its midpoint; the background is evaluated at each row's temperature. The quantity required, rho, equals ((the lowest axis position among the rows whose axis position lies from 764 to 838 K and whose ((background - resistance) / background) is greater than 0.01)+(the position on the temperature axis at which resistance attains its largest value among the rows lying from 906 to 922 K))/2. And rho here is 843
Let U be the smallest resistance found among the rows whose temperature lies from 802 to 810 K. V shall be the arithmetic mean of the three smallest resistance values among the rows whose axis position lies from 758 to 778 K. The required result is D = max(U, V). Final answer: 23.3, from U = 23.31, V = 19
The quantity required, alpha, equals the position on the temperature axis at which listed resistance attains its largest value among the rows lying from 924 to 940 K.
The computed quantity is 925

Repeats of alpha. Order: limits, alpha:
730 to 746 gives 737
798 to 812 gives 811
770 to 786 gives 771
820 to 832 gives 831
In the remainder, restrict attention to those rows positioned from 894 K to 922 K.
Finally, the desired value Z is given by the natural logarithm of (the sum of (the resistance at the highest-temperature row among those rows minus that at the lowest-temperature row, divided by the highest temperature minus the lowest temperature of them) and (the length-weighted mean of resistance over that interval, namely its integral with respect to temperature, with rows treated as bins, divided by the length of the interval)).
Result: 3.28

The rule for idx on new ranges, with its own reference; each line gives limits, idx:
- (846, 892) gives 881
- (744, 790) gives 789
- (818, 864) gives 819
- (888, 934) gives 903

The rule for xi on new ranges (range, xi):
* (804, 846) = 27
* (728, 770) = 22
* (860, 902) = 28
